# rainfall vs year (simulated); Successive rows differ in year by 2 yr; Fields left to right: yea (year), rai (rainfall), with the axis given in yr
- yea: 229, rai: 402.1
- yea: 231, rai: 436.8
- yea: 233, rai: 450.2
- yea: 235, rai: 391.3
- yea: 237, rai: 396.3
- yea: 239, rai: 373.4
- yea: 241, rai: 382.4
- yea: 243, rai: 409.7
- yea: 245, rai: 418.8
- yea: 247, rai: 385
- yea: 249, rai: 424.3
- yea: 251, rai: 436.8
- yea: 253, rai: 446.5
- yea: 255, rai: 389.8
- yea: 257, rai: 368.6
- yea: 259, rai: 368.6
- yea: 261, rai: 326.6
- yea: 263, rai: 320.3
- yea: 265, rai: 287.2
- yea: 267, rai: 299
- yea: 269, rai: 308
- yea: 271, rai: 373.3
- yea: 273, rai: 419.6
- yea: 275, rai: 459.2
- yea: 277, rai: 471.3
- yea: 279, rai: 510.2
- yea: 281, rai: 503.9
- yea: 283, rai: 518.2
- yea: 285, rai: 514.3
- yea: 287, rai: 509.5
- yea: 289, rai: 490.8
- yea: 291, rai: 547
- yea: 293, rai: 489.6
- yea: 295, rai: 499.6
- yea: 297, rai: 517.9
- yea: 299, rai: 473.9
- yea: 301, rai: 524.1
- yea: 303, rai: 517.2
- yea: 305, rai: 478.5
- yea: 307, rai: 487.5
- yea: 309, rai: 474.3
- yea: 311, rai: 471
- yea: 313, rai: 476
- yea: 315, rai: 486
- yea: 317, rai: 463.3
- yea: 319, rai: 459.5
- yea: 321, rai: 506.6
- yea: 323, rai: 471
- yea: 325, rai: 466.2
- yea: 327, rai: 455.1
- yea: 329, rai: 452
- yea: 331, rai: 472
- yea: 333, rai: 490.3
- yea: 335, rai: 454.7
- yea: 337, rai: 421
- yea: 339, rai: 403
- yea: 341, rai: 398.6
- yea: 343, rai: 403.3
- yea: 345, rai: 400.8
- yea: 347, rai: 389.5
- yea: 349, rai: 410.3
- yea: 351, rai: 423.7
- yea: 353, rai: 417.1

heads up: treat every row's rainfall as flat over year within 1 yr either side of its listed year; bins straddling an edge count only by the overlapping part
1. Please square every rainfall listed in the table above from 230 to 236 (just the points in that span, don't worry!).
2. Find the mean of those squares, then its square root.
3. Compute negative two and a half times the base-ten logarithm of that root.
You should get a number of -6.58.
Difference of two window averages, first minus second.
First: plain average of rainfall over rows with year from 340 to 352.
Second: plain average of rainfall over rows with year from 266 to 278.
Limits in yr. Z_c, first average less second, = 16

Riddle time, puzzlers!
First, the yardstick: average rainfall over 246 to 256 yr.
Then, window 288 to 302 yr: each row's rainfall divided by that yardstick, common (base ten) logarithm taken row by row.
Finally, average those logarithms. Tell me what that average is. 0.08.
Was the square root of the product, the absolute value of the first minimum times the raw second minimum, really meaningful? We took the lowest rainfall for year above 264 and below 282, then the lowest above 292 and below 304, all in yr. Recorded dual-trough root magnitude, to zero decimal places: 369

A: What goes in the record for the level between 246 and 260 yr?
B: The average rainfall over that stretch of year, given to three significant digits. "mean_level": 403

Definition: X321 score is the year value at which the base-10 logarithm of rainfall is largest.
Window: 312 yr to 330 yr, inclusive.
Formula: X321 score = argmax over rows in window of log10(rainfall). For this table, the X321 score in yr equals 321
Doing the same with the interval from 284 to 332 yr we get 291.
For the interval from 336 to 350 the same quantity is 337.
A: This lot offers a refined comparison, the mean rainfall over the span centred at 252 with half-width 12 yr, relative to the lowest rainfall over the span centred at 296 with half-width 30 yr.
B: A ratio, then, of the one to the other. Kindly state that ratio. 1.30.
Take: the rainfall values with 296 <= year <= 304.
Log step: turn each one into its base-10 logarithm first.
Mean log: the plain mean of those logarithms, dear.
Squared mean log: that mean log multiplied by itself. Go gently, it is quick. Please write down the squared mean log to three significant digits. 7.32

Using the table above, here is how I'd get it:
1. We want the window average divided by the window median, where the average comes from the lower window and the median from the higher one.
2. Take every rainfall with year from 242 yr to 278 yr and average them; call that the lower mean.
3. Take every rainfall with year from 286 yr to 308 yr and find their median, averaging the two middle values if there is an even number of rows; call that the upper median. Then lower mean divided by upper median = 0.77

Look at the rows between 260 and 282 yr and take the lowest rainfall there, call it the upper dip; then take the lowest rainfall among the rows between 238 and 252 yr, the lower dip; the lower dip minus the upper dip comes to 86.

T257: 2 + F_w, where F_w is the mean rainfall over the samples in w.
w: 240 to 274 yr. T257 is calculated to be 376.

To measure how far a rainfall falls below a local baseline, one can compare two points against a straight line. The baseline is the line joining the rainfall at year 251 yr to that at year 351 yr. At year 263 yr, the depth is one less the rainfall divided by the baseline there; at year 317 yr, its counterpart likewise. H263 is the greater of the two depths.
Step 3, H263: 0.26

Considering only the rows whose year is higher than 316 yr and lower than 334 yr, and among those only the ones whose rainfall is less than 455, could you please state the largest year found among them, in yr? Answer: 329 yr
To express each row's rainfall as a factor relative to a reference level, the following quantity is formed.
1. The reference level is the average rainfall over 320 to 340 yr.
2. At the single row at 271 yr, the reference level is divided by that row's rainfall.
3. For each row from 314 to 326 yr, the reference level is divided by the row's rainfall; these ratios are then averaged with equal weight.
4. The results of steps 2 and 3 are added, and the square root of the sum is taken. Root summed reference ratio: 1.48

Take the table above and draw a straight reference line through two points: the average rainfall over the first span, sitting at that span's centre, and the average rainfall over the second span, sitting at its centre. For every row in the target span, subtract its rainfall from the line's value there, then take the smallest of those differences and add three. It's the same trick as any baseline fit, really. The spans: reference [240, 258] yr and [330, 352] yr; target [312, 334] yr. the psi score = -83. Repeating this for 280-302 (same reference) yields -129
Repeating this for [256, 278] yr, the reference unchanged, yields -56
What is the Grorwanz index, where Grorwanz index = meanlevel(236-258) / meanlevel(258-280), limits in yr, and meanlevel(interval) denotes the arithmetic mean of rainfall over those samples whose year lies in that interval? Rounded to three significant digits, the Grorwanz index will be 1.07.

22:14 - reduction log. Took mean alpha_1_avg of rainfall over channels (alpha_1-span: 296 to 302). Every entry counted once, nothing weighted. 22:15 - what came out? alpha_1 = 505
